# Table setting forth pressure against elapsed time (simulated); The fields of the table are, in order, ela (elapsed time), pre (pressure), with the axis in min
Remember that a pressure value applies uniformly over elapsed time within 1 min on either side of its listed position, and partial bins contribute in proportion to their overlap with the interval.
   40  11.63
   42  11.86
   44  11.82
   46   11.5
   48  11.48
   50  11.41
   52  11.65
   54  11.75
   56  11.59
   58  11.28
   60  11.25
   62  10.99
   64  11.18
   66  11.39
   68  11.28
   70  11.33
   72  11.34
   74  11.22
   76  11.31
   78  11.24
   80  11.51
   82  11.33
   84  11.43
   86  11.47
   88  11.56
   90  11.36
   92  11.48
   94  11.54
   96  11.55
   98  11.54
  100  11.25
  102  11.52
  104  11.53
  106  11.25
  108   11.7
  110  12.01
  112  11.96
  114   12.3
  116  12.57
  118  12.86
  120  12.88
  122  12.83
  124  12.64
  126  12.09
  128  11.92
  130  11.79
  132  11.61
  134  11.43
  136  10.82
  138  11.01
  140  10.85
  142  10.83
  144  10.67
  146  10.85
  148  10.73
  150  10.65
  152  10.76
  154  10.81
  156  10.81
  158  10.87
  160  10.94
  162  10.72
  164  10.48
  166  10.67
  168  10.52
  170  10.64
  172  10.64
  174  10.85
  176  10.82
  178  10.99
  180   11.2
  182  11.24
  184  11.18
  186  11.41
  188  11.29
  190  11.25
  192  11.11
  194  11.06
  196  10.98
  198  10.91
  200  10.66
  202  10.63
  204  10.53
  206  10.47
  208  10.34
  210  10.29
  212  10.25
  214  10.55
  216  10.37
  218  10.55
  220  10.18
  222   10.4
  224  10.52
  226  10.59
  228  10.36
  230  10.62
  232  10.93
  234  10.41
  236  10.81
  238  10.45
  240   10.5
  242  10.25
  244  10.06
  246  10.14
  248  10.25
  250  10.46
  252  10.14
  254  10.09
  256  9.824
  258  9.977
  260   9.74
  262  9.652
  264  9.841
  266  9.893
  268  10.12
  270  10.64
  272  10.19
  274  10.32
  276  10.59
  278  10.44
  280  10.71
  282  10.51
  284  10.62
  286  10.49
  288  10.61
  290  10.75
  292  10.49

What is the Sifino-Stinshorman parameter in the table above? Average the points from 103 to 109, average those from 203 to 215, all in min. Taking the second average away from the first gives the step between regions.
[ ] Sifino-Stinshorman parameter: 1.1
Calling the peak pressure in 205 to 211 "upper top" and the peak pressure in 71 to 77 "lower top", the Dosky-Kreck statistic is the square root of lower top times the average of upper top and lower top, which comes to 11.1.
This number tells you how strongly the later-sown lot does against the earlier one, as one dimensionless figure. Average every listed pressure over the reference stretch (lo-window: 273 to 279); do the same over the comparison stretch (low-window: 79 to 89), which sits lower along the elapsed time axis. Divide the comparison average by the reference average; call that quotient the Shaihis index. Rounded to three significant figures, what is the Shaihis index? 1.10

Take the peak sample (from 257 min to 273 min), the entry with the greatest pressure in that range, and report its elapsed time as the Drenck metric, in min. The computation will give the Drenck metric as 270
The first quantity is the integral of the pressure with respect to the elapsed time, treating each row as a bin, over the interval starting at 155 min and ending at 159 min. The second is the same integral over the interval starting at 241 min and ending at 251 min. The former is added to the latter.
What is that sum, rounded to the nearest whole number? 146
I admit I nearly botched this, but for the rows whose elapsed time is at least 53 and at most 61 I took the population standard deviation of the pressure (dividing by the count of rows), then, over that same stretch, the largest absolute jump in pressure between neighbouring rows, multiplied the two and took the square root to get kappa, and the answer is 0.255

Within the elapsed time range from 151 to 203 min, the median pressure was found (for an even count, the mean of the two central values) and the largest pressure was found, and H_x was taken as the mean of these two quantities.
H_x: 11.1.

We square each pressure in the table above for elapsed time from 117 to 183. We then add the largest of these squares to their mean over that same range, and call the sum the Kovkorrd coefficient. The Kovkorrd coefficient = 292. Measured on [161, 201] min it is 250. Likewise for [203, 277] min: 226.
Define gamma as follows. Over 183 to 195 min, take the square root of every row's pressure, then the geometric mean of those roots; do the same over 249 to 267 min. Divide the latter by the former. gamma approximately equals 0.942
